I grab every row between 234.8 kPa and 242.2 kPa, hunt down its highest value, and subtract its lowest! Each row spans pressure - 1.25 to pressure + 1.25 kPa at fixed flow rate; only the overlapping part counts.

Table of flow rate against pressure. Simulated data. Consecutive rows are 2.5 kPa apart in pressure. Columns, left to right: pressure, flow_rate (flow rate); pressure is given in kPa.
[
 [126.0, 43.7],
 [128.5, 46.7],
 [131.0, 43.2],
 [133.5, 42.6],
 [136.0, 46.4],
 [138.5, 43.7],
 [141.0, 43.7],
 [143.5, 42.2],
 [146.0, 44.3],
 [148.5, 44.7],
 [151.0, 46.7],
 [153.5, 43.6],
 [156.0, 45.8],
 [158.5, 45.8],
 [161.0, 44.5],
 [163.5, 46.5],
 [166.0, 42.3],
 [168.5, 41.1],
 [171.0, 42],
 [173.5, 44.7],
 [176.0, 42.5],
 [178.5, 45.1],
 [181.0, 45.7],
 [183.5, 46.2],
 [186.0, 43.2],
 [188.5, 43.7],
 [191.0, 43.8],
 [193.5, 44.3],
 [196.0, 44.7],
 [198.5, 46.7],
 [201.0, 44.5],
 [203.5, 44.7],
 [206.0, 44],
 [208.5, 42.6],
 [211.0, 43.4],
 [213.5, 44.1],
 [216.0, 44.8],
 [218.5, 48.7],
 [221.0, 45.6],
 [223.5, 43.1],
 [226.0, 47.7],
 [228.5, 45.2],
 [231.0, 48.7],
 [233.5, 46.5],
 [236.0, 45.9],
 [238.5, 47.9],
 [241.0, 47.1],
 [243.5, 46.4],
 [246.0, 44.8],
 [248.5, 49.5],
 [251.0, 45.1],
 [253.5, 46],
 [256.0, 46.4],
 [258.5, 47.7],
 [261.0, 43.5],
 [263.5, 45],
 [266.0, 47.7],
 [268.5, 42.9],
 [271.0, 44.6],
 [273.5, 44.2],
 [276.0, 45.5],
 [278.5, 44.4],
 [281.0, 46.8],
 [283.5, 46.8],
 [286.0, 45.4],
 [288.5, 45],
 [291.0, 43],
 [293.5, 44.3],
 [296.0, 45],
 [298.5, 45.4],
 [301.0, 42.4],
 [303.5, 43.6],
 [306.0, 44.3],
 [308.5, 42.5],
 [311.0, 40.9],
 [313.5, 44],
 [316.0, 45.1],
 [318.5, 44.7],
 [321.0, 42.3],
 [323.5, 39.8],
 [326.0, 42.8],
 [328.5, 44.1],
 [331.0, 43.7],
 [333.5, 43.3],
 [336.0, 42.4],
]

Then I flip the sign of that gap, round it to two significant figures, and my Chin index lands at -2.0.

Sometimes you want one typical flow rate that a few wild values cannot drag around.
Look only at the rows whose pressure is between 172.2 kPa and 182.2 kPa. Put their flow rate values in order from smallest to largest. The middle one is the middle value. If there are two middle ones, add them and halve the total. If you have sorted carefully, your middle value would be 45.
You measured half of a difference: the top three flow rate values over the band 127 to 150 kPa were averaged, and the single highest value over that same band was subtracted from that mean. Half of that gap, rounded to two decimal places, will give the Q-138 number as -0.38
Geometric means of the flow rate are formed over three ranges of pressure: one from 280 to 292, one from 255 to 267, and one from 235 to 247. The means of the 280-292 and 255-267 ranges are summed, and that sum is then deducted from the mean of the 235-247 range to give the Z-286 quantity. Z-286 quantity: -45.0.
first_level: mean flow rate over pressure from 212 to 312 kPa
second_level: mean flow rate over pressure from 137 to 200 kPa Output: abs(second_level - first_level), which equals 1.1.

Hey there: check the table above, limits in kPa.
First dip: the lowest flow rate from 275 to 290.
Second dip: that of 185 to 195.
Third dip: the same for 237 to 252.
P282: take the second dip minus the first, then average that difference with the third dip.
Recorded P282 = 21.8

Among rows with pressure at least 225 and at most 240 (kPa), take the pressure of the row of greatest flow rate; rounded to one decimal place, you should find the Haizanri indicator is 231.0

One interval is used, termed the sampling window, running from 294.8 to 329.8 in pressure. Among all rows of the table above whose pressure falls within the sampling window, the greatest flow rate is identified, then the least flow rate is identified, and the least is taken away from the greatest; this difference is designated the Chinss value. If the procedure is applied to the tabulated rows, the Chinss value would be 5.6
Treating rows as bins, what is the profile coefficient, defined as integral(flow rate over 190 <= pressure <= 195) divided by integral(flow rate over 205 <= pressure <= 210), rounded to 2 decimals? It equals 1.02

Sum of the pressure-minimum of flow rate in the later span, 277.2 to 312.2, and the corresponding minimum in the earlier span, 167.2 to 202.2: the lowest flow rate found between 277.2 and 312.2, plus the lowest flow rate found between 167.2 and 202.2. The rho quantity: 82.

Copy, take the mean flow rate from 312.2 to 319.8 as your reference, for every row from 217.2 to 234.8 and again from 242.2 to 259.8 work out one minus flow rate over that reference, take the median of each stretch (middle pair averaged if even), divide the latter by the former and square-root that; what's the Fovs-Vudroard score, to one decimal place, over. 1.0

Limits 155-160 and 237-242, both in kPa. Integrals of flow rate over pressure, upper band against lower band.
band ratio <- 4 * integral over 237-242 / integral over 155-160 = 4.15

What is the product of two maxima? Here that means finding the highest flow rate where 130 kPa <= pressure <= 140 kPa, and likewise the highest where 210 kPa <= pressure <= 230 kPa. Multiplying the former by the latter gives 2260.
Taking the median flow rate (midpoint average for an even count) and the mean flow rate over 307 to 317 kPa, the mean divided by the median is 1.00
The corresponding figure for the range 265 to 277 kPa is 1.01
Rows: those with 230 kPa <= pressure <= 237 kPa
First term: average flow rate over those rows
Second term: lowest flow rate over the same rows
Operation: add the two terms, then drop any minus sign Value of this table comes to 92.9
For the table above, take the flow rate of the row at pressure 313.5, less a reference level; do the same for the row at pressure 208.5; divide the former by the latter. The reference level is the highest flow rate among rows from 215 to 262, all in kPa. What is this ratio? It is 0.80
